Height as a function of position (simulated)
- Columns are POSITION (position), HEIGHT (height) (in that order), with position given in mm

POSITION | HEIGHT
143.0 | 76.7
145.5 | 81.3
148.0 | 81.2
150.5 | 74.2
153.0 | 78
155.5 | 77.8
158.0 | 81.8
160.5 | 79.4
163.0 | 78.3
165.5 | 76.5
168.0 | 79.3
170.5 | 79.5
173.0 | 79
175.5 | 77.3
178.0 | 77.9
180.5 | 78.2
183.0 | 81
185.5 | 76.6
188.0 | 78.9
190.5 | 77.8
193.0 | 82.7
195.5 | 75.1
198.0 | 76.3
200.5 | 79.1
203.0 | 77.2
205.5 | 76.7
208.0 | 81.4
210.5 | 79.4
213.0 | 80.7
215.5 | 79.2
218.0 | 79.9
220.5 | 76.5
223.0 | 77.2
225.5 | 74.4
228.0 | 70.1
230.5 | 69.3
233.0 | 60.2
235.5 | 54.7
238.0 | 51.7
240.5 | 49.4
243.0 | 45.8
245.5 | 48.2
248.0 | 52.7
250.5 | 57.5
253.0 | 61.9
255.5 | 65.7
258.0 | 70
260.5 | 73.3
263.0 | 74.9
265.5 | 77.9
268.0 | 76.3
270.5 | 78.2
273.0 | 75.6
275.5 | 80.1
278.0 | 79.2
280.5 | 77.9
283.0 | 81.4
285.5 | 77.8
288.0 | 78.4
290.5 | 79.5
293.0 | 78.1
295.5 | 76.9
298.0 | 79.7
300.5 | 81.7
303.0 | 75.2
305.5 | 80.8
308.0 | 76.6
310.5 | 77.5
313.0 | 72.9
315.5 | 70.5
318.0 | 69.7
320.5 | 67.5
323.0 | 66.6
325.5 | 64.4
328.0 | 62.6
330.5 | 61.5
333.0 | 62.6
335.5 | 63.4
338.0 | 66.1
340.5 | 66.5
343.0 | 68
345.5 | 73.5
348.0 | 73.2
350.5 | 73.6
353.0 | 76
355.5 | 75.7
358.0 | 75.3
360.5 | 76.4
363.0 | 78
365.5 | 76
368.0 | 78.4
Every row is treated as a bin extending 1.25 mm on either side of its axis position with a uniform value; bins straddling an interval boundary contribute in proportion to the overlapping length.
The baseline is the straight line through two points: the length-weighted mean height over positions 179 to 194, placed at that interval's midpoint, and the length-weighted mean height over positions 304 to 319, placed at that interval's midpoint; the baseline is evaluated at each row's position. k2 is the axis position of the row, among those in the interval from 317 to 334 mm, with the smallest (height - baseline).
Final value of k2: 330.5 mm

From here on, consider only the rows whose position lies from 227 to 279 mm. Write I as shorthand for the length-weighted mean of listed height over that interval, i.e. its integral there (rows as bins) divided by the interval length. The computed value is 65.3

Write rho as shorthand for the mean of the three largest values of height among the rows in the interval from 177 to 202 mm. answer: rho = 81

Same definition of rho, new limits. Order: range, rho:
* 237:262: 70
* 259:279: 79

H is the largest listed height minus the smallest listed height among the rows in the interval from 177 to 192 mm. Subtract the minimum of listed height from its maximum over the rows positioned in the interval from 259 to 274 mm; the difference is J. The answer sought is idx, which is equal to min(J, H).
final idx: 4.4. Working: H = 4.4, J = 4.9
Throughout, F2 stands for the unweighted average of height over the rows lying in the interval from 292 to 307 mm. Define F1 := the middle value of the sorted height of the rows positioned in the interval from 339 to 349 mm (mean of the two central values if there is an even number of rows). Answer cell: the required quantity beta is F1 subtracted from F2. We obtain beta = 8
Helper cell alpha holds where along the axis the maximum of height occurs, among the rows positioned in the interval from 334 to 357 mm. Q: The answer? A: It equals 353.0 mm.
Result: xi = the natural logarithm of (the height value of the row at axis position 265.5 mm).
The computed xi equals 4.36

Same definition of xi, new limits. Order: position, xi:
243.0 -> 3.82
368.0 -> 4.36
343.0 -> 4.22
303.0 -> 4.32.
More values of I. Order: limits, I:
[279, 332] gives 74.1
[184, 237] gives 75.3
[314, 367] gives 69.9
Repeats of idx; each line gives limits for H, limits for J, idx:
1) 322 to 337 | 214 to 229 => 5.1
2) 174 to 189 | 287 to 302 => 4.4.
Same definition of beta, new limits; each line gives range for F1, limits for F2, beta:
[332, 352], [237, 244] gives -18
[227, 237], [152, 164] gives 14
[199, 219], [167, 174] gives 0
